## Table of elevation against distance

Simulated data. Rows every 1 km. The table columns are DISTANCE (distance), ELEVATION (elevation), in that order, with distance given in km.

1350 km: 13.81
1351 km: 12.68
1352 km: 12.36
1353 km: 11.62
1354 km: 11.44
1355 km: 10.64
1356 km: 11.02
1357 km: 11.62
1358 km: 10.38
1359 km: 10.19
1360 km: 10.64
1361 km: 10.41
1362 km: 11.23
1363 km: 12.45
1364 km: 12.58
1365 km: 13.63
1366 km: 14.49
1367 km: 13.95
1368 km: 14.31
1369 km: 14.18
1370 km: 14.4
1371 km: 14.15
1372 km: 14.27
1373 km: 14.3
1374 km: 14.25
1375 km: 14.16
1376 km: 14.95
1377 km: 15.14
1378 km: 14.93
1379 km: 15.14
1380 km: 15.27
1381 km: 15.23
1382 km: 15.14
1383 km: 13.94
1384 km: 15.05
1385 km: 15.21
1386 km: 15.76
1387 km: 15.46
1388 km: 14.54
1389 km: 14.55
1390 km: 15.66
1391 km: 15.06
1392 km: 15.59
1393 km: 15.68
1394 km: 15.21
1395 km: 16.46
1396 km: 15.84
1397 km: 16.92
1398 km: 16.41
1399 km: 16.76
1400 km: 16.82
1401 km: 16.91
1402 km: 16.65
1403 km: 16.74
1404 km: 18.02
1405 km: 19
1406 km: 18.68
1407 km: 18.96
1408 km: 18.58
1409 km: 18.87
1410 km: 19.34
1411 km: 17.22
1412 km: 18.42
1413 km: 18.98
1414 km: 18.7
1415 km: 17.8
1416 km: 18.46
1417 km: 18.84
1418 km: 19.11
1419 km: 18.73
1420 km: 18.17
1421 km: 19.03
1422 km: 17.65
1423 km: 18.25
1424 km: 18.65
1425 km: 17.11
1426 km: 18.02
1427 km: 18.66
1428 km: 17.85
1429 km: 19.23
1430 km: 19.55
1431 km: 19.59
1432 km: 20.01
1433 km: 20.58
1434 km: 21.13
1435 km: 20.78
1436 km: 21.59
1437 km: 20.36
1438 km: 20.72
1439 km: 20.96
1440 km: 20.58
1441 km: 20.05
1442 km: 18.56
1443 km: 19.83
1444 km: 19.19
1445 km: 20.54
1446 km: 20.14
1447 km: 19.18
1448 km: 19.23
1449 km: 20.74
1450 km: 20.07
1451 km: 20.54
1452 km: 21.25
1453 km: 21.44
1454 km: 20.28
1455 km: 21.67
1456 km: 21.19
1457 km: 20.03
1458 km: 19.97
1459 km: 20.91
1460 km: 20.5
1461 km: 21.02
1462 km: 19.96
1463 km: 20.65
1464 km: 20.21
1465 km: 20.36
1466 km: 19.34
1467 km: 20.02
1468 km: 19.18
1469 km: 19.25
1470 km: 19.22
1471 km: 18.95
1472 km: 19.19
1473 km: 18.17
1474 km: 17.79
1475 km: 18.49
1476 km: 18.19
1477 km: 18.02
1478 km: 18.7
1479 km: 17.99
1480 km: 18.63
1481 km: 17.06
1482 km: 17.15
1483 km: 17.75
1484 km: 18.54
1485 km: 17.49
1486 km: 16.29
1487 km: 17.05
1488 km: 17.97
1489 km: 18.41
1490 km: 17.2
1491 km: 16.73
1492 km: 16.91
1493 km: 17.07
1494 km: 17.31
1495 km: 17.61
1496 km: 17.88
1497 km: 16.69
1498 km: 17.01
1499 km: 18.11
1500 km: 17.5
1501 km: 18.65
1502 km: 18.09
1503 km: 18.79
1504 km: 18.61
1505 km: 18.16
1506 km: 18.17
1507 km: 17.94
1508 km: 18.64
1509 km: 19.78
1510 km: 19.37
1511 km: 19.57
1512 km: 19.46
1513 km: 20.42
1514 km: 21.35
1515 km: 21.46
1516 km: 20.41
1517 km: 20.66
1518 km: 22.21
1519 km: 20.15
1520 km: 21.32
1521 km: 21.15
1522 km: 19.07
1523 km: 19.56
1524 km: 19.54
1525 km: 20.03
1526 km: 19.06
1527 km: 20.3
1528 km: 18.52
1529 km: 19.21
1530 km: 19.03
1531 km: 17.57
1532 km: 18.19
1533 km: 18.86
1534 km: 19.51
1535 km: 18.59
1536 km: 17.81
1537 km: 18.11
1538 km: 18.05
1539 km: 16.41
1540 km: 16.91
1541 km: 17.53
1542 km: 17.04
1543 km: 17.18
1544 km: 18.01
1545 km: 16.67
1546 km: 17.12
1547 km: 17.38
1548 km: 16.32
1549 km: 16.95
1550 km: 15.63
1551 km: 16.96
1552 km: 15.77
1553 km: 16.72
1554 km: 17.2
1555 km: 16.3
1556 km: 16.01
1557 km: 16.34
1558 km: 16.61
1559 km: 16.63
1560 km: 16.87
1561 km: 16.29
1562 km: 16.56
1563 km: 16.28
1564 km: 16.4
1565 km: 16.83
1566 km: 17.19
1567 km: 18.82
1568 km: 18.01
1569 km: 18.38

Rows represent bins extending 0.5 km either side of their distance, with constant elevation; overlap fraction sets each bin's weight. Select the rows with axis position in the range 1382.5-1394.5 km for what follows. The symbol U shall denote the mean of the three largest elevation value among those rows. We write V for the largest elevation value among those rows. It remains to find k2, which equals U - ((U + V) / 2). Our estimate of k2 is -0.030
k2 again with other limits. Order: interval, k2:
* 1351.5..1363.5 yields -0.153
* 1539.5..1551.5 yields -0.185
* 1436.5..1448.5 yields -0.103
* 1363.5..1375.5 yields -0.045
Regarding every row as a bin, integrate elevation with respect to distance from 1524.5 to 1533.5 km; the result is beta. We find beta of 171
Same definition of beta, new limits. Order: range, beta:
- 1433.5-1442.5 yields 185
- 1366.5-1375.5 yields 128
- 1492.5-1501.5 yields 158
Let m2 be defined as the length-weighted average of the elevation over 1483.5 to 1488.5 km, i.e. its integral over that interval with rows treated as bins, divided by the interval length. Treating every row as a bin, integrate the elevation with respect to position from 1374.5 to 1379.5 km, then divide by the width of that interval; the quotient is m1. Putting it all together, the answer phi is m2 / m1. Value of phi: 1.18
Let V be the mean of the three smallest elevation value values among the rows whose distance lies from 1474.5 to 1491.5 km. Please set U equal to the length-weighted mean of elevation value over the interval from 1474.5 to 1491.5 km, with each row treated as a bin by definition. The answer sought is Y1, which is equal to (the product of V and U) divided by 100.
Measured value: 3.0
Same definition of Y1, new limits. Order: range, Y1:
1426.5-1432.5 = 3.6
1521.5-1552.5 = 2.9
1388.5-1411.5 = 2.5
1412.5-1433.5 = 3.3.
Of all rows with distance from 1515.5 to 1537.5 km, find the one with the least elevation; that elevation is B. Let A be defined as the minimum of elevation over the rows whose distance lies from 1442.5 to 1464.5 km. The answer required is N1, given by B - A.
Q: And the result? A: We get -1.6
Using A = 19.18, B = 17.57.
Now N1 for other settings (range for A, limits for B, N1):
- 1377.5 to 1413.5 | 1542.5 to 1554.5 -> 1.7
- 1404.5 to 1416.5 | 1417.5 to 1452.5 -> -0.1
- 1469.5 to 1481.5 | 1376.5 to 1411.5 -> -3.1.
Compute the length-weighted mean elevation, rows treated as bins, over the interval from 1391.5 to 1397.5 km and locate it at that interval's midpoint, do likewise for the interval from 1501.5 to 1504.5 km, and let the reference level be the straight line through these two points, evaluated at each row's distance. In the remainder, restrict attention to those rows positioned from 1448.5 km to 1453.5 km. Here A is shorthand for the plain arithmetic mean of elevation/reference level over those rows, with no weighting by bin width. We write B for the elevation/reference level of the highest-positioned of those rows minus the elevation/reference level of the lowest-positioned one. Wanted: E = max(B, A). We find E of 1.20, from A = 1.20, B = 0.03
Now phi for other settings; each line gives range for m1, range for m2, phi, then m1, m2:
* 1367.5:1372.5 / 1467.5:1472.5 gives 1.34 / 14.3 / 19.2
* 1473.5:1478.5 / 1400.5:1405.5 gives 0.96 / 18.2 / 17.5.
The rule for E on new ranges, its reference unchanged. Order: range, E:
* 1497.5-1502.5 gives 0.97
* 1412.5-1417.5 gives 1.13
